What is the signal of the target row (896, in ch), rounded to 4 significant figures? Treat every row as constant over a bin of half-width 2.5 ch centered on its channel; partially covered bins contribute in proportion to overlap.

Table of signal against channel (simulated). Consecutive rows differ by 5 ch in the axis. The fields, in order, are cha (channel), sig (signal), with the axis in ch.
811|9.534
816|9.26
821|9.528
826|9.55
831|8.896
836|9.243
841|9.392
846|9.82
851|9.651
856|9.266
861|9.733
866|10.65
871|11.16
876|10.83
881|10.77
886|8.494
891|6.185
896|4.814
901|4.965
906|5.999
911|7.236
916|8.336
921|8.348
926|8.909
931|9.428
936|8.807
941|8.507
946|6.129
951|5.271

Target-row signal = 4.814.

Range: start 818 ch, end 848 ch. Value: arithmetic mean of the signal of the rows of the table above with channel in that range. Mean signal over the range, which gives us 9.4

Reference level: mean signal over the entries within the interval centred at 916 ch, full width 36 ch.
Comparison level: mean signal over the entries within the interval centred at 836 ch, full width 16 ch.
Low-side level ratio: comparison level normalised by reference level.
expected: 1.21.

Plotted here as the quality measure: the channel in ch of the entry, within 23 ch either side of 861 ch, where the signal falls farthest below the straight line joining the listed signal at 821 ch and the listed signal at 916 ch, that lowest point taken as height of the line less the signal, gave 841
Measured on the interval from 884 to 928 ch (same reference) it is 896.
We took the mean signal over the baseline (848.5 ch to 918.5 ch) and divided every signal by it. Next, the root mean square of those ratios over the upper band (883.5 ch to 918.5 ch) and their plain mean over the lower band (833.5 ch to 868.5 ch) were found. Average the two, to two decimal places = 0.97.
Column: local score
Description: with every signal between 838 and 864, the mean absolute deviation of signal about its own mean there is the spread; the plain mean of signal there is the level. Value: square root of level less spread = 3.06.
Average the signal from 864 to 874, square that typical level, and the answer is 119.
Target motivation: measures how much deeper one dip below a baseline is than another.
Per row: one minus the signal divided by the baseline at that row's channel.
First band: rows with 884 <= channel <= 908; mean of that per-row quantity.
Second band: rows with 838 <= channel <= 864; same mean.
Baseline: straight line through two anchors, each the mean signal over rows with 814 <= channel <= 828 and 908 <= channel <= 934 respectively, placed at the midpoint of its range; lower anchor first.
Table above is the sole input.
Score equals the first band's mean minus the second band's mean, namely 0.35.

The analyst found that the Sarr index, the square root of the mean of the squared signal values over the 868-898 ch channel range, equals 9.0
